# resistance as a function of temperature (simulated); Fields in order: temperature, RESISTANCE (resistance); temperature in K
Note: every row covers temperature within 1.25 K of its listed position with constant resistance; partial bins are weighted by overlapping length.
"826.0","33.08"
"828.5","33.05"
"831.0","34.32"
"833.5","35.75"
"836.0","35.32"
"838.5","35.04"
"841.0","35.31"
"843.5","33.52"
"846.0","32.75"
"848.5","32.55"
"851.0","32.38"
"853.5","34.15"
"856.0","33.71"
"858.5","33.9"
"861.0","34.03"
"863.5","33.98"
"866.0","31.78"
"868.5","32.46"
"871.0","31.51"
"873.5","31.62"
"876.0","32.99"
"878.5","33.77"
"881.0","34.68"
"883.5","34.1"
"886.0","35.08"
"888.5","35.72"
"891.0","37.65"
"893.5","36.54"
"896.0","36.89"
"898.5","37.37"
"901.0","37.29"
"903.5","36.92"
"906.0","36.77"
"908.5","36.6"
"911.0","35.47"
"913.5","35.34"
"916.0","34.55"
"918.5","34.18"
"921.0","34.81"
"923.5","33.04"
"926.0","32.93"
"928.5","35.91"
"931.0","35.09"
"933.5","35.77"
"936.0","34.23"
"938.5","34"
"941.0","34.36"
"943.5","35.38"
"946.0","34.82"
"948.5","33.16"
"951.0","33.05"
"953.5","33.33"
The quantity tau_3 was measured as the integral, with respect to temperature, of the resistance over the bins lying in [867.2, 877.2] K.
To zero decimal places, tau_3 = 321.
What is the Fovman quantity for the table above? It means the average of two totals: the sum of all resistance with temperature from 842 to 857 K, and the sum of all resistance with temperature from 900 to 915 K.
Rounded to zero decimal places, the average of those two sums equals 209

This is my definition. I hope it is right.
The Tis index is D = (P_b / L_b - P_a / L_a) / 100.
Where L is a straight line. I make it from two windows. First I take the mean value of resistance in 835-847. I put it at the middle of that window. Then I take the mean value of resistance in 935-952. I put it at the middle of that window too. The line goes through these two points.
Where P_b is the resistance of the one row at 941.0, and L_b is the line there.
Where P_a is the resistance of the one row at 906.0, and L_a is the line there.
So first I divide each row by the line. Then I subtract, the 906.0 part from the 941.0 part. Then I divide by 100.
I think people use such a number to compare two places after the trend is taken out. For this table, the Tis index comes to -0.0007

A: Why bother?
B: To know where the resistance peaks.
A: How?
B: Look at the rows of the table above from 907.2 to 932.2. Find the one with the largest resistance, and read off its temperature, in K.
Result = 908.5 K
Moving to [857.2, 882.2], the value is 881.0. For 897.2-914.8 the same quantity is 898.5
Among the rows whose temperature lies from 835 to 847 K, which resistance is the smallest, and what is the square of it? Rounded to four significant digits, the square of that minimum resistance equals 1073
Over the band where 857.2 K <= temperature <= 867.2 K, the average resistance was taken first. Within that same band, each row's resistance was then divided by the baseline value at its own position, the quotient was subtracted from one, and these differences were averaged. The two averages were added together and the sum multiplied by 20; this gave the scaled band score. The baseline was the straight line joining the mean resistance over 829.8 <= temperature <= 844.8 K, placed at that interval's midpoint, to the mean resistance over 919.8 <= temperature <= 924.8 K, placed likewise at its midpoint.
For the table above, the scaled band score 669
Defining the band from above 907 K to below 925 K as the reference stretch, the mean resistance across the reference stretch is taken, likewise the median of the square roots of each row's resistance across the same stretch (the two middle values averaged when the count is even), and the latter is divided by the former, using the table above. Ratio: 0.169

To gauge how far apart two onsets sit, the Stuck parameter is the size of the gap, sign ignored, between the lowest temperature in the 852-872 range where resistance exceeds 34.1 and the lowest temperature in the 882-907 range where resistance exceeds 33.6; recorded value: 30.0 K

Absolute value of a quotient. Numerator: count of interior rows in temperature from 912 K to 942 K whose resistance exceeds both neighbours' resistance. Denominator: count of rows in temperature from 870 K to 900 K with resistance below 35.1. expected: 0.43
